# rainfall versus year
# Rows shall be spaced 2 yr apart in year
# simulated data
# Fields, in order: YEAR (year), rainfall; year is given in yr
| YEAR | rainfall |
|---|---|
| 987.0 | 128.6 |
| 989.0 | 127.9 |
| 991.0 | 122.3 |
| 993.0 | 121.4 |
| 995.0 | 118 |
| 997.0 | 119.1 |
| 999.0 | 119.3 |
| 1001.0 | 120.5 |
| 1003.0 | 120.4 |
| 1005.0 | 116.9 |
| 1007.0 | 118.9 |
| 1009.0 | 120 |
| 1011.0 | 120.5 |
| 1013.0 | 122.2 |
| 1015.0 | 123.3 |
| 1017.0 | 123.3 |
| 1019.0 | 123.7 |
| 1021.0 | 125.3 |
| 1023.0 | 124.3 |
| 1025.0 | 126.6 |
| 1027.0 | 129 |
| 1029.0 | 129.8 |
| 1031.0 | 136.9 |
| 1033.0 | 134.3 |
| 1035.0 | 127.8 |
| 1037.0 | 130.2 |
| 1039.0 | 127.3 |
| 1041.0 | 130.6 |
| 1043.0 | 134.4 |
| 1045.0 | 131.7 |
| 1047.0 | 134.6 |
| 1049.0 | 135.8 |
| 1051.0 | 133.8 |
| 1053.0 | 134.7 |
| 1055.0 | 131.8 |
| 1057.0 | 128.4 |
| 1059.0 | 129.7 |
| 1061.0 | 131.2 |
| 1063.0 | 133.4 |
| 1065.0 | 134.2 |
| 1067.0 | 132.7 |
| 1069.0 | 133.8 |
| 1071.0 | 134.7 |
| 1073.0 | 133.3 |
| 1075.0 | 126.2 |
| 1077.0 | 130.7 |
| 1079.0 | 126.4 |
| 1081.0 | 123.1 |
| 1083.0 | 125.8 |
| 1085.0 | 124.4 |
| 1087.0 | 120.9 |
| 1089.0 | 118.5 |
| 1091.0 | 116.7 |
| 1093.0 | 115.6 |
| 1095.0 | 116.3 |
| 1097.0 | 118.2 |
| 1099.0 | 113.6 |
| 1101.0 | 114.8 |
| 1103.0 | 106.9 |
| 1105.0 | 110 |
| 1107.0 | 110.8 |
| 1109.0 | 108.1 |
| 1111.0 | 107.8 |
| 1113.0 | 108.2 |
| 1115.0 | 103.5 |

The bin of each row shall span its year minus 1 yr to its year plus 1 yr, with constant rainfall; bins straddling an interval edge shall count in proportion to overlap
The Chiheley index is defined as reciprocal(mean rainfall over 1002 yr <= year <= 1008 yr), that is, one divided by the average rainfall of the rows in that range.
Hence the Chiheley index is 0.0084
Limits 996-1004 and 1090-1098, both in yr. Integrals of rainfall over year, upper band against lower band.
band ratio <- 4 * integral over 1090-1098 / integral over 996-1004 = 3.9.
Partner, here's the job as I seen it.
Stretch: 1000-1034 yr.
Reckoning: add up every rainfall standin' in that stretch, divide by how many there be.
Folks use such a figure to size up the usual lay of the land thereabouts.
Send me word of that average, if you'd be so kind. 124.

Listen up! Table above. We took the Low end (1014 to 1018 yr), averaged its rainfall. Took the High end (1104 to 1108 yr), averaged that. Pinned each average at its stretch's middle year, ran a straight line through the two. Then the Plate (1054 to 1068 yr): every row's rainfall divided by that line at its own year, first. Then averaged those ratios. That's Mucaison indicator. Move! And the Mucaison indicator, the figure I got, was 1.13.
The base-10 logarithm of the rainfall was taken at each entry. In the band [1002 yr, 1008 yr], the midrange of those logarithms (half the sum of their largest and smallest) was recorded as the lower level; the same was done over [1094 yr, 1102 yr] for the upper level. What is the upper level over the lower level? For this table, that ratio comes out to 0.995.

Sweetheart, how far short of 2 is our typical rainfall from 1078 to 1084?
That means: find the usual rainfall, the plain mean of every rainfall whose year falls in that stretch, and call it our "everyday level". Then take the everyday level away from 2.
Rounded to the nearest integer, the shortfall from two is -123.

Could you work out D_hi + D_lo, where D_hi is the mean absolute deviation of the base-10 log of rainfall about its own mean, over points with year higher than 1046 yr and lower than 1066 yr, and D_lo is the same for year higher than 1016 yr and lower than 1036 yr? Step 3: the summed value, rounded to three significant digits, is 0.0184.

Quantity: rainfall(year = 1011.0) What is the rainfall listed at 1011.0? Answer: 120.5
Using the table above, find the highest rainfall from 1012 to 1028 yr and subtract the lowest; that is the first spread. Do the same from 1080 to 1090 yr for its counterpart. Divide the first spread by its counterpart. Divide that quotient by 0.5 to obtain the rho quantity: 1.9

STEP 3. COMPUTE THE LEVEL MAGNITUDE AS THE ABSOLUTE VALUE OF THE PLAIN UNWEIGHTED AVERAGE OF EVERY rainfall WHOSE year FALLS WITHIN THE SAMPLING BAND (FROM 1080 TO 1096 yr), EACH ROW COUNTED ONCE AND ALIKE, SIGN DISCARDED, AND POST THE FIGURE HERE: 120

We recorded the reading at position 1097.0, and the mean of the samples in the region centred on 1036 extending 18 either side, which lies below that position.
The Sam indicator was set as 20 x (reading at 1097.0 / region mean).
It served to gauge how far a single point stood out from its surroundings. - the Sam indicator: 18.1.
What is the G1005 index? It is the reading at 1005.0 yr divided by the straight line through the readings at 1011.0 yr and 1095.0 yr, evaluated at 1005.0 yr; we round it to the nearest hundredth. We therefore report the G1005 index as 0.97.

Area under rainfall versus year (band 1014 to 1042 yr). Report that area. 3585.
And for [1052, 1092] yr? 5141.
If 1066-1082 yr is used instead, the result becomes 2082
